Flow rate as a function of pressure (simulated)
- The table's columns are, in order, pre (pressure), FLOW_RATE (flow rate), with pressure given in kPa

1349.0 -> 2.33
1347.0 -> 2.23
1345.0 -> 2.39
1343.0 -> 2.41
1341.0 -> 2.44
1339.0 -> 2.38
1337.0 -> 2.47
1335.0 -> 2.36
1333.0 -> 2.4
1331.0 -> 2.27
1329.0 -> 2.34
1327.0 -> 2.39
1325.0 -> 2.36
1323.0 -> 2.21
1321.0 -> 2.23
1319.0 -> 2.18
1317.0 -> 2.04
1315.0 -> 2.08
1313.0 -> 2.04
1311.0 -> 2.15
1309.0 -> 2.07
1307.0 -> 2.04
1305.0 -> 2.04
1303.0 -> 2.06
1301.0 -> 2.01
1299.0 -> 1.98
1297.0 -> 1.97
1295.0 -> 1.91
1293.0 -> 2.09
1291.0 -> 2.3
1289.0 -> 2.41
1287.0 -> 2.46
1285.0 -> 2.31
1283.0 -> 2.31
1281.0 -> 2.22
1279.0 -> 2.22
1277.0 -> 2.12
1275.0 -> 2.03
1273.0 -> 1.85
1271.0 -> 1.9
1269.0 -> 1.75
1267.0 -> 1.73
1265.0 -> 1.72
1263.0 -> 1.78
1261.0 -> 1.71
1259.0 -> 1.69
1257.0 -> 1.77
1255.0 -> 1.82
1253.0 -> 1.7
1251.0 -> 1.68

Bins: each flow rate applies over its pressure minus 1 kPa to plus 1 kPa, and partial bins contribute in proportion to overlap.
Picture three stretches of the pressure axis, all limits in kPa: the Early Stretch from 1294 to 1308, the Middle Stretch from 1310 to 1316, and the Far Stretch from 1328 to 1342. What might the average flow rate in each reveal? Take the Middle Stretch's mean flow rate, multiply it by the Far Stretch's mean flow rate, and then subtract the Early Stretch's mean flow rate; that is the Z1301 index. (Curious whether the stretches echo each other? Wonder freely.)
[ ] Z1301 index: 3.0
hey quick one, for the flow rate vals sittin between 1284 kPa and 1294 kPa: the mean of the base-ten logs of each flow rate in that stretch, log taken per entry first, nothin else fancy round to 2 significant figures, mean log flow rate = 0.36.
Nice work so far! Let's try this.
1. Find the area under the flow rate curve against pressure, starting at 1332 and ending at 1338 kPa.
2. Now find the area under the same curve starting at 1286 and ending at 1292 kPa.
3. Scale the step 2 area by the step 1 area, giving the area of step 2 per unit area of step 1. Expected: 0.99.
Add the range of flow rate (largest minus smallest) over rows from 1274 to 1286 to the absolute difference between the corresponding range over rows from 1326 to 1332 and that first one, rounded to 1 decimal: 0.4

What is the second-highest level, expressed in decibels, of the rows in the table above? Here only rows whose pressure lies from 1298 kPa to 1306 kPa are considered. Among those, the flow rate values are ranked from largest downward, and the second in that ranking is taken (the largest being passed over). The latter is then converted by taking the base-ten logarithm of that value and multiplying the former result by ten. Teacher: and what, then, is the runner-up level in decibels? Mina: 3.1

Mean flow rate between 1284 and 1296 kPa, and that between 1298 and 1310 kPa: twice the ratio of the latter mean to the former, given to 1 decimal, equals 1.8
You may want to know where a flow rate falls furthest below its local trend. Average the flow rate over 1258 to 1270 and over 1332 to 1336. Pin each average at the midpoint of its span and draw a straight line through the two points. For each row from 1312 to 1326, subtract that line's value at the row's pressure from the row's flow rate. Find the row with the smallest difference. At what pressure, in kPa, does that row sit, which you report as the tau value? 1317.0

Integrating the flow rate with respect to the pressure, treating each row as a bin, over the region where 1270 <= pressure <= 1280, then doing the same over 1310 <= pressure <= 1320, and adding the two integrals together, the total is 41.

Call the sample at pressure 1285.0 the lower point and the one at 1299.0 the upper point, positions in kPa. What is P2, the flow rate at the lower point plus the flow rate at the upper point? 4.3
